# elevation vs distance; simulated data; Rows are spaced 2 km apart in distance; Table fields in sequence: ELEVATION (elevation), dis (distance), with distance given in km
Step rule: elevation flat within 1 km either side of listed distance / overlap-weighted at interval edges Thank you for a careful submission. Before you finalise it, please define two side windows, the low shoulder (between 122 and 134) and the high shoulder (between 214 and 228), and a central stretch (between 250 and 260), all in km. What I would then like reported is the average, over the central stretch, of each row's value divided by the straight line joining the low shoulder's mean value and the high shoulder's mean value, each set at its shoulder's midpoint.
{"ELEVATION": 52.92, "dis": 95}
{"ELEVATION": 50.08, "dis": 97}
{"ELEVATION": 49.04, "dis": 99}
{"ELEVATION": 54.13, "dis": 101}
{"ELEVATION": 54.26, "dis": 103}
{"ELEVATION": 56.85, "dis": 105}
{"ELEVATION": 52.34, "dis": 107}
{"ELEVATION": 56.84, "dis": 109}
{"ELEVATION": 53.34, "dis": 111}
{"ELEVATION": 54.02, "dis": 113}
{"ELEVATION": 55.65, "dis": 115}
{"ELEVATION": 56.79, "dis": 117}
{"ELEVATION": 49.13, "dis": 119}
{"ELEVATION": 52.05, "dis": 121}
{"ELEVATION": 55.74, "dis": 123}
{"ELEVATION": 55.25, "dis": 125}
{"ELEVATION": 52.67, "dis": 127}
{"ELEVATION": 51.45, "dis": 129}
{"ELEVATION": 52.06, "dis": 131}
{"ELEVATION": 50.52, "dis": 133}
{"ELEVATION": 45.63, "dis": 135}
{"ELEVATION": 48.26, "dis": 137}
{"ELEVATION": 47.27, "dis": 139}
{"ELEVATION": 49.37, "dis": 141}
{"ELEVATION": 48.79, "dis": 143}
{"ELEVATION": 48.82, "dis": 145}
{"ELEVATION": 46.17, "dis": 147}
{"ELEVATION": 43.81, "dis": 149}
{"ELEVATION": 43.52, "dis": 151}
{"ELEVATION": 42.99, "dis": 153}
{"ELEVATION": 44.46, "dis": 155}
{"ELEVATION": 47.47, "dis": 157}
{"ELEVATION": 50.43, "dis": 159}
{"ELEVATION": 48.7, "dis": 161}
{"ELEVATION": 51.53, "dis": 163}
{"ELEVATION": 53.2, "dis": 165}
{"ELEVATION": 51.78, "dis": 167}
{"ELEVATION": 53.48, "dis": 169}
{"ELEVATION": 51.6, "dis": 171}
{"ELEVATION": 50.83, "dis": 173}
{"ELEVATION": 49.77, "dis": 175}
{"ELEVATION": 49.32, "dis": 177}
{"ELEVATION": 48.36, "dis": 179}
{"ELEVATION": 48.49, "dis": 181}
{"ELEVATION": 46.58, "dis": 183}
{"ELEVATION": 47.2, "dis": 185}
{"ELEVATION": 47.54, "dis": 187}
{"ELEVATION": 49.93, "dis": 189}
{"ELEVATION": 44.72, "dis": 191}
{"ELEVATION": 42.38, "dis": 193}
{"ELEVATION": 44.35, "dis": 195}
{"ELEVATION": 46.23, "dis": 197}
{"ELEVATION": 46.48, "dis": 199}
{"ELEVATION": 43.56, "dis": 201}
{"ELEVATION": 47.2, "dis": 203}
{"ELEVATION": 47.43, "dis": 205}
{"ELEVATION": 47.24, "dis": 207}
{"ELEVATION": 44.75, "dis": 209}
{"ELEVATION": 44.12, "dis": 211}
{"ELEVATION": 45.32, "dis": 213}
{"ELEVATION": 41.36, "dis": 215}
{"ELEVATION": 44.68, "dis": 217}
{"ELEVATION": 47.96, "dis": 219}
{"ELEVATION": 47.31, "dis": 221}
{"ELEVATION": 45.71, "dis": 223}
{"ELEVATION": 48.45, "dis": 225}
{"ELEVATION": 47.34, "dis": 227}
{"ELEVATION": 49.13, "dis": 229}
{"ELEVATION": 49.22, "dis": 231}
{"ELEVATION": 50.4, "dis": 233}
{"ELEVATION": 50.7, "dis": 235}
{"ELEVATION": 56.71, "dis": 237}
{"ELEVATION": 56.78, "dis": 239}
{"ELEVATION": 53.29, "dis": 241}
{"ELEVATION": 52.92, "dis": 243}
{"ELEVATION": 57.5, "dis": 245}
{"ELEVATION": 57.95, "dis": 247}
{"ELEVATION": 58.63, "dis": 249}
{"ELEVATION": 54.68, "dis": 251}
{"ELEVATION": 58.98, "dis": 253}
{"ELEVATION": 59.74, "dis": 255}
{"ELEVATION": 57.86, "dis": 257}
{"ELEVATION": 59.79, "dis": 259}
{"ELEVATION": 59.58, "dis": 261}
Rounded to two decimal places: 1.33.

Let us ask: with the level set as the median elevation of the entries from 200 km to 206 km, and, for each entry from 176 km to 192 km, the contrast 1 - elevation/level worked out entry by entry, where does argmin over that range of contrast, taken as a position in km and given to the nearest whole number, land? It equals 189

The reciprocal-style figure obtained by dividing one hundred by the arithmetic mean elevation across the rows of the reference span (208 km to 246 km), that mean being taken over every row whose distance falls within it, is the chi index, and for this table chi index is 2.04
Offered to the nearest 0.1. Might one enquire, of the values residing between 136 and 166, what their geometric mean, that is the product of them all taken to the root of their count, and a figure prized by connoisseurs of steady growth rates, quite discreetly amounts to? 47.6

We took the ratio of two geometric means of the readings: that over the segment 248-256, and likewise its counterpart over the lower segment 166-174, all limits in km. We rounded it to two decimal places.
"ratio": 1.12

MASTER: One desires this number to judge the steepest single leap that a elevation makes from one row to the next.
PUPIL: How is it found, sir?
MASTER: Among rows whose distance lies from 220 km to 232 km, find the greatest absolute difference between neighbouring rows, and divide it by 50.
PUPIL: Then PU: 0.055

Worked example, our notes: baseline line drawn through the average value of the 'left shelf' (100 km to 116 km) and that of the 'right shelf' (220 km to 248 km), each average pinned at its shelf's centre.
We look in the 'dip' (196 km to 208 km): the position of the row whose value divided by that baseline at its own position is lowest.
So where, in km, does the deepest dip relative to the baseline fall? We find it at 201 km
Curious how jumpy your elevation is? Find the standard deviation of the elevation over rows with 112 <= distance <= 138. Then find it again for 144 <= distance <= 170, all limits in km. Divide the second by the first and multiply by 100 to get 114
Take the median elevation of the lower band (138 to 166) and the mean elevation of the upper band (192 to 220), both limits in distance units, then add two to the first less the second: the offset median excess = 4.9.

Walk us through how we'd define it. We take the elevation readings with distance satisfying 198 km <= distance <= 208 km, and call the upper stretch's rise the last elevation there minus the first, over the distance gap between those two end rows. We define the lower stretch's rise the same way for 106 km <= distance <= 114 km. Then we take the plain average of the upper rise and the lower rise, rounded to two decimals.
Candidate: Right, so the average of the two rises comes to 0.19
